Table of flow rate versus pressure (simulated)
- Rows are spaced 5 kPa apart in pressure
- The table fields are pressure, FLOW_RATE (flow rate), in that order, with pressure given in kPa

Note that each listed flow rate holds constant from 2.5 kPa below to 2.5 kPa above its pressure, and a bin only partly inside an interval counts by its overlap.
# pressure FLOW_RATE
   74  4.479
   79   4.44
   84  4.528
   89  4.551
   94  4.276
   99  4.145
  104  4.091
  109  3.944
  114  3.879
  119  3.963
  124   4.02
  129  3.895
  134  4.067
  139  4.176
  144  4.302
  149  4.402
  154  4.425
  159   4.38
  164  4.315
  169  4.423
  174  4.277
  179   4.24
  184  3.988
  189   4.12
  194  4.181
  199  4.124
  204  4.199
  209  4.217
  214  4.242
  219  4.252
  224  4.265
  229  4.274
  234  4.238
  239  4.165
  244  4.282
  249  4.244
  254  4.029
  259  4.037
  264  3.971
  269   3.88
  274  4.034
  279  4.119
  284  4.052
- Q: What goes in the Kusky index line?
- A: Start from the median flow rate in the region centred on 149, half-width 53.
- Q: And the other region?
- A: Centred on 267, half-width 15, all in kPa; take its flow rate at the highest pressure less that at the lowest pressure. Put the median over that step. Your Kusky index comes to 46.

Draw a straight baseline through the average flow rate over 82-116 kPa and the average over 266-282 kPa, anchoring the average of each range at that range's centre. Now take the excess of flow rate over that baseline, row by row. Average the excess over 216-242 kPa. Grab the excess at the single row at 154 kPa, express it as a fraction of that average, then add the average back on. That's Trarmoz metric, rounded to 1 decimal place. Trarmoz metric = 1.8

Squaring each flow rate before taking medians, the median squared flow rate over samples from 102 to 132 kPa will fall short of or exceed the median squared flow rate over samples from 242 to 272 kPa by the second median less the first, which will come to 1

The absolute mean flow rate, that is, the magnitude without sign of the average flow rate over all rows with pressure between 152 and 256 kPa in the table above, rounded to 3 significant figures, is 4.23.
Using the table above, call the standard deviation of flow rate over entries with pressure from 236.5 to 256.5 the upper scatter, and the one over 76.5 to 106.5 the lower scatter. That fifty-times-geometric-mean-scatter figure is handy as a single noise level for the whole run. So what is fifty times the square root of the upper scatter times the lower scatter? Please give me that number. 7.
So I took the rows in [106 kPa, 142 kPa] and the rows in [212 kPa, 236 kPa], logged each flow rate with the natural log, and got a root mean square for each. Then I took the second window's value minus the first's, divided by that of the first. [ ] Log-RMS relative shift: 0.05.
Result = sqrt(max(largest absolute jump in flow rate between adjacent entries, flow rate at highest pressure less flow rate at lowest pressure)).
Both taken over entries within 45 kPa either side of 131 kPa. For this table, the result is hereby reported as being 0.524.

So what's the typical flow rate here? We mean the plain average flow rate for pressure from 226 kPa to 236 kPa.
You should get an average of 4.26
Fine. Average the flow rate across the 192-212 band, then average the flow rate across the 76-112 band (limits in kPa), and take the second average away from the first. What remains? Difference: -0.10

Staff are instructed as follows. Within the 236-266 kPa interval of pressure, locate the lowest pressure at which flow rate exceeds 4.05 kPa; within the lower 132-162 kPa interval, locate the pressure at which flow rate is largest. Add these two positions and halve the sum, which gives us 196.5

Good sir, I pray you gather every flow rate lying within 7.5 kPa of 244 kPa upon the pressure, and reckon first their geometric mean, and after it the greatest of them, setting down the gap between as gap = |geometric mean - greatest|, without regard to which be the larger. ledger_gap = 0.052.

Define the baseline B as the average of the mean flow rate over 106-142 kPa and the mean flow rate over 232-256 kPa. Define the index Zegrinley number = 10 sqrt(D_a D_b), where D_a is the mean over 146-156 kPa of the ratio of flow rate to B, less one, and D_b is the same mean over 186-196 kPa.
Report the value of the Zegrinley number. 0.3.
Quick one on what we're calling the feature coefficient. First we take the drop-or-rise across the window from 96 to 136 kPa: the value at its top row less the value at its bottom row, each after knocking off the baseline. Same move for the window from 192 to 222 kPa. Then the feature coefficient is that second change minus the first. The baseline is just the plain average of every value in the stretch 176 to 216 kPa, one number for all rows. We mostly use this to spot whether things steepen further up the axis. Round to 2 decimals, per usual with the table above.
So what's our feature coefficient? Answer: 0.15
